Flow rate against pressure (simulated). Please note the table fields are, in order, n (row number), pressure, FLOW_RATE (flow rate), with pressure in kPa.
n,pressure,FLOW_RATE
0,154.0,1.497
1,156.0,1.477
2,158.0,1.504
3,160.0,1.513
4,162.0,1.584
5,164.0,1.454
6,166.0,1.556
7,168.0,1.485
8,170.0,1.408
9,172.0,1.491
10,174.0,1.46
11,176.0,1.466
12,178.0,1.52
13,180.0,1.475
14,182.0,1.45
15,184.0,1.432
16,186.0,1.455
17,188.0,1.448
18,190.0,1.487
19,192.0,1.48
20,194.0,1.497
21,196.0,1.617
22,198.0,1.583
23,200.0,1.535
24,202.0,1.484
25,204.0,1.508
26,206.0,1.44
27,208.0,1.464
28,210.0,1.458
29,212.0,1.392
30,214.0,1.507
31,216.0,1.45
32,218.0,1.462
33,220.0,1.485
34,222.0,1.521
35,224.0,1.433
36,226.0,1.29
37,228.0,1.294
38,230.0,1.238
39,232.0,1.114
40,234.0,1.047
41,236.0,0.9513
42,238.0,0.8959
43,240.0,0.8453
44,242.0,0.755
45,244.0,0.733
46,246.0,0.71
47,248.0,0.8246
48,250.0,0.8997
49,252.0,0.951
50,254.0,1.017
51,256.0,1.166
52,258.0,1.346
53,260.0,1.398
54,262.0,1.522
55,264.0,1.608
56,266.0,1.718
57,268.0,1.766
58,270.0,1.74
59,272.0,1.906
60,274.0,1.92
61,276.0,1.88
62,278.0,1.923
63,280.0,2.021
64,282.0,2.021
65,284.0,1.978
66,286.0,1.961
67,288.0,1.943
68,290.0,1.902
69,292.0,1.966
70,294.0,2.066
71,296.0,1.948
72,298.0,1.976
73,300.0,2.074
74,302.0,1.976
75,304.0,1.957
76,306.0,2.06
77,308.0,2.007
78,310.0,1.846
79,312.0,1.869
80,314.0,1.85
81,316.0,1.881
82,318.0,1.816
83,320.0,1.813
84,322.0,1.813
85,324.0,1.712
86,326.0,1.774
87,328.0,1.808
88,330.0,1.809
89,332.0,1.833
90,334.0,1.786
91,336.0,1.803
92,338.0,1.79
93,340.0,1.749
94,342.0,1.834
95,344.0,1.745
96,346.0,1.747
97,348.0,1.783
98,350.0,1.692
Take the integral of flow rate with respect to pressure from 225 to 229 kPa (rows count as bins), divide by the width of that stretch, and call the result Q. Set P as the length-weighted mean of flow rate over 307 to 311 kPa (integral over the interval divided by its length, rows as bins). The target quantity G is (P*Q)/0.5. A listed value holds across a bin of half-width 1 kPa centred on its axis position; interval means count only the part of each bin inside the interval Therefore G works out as 5.0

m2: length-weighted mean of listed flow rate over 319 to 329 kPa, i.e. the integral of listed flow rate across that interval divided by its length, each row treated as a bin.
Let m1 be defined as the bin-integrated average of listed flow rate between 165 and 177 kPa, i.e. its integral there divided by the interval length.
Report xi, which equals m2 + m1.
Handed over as 3.3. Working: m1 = 1.48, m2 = 1.78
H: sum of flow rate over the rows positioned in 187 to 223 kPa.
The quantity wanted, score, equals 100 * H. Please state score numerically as 2682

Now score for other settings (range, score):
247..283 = 2763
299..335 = 3368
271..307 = 3548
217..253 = 1945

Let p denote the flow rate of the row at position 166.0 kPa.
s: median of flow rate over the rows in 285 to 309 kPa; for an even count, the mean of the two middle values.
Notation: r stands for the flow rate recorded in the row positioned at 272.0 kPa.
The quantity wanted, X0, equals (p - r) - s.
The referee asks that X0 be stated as -2.3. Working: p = 1.556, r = 1.906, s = 1.97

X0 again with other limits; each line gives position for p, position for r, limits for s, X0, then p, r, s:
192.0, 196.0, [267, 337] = -2.0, 1.48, 1.617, 1.90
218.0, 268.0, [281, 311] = -2.3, 1.462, 1.766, 1.98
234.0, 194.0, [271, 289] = -2.4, 1.047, 1.497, 1.94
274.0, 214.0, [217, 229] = -1.0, 1.92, 1.507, 1.45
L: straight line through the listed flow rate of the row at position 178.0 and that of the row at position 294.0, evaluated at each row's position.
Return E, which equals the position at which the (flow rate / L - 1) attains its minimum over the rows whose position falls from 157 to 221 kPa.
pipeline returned 212.0 kPa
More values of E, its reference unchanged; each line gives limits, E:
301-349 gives 346.0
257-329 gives 258.0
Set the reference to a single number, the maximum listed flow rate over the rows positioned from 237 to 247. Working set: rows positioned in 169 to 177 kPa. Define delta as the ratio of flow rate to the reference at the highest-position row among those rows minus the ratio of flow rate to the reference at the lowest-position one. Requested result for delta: 0.06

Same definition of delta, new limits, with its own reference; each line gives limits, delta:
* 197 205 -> -0.08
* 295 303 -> 0.03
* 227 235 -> -0.28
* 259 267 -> 0.36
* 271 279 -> 0.02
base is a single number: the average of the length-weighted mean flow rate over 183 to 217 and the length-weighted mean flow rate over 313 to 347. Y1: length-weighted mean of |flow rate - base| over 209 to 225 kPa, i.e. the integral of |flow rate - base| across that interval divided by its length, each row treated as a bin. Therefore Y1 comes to 0.18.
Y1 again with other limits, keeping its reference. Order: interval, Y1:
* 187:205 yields 0.13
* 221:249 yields 0.59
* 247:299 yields 0.34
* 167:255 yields 0.34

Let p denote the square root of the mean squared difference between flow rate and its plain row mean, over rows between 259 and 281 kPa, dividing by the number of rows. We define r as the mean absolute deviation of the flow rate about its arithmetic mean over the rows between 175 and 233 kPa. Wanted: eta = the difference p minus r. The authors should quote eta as 0.12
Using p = 0.18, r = 0.07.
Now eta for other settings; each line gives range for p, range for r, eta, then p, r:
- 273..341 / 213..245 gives -0.15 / 0.10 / 0.25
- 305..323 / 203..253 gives -0.18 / 0.08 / 0.27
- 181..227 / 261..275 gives -0.04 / 0.06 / 0.11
